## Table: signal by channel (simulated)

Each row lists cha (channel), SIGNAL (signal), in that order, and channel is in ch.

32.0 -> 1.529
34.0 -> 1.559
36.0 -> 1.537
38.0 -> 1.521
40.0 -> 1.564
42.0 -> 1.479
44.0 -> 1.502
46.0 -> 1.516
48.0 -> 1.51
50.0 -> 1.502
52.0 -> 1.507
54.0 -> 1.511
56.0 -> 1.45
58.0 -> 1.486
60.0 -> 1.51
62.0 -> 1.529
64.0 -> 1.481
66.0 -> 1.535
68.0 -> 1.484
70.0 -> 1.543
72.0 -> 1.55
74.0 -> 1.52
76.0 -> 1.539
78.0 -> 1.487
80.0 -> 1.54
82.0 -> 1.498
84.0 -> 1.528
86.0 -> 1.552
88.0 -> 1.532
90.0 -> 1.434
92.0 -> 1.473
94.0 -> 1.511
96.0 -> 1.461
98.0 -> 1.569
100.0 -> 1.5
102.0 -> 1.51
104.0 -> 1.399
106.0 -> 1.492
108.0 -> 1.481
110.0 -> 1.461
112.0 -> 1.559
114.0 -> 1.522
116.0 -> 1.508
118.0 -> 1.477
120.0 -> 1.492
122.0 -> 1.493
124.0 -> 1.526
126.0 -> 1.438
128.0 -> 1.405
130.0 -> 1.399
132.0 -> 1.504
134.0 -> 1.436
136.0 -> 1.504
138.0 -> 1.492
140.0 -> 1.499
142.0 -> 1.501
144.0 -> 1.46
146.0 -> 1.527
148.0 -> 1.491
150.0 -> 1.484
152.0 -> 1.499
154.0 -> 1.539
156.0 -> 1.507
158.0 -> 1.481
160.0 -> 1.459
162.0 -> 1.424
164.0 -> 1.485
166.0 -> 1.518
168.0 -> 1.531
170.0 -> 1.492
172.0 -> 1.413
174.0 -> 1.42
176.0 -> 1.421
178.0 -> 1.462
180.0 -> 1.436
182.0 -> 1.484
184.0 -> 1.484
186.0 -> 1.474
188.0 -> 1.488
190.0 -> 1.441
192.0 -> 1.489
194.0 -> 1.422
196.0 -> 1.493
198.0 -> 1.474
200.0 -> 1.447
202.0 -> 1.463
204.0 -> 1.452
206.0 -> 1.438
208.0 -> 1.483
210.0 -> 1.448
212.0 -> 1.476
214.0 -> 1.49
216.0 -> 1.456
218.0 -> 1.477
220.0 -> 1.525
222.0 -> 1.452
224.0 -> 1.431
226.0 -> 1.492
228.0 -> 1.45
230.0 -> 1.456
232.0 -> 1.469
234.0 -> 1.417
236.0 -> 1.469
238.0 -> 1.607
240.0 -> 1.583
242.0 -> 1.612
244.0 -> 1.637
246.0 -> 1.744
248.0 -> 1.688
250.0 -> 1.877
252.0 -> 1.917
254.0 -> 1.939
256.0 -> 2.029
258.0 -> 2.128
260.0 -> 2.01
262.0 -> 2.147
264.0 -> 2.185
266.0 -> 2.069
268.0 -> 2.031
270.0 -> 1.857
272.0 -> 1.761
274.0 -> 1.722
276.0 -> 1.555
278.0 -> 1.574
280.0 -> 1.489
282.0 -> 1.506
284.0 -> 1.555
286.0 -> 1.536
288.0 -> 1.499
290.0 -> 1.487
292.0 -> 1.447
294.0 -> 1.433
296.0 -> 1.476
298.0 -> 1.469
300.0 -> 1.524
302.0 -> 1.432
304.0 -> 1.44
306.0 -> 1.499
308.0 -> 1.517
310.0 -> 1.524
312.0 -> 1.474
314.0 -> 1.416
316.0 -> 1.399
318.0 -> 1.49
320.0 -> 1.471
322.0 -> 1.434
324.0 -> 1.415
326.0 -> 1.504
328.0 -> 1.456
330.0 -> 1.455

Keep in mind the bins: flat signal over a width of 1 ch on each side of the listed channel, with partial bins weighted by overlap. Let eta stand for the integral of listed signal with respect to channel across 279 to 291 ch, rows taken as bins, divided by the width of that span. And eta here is 1.51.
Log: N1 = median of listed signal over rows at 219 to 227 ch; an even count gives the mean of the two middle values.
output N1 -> 1.47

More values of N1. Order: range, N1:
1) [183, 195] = 1.48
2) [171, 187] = 1.45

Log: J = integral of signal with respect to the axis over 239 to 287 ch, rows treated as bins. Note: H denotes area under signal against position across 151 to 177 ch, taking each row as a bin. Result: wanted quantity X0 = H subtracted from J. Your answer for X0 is 48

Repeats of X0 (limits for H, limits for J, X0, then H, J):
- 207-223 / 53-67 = -3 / 24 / 21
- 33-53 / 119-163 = 35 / 30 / 65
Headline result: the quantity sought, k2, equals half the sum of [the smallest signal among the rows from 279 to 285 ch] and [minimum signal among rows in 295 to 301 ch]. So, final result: 1.48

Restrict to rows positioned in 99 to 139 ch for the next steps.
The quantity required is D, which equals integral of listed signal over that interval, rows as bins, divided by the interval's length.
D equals 1.480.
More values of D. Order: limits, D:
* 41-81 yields 1.509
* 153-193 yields 1.472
